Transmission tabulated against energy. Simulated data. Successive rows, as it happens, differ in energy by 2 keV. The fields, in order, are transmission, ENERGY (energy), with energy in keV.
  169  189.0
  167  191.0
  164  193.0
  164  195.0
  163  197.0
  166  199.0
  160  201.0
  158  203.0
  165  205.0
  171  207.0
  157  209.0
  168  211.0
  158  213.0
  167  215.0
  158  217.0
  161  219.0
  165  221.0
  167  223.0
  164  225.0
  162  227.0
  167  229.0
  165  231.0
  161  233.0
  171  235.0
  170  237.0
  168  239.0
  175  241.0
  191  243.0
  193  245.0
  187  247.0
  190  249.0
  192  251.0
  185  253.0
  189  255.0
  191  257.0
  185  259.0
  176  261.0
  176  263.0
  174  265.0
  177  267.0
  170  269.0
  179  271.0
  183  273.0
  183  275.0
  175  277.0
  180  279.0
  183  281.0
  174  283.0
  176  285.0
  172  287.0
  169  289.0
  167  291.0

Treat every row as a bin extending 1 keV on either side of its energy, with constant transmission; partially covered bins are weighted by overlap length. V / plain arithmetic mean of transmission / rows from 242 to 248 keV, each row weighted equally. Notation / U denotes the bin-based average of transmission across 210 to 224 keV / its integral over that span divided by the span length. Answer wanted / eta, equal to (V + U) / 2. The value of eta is 177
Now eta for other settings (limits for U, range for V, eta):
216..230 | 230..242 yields 166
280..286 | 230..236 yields 172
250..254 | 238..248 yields 186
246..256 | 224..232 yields 177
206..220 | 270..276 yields 172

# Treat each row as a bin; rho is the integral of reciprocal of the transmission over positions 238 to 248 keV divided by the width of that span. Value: 0.0055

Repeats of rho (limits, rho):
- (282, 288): 0.0057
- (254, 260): 0.0053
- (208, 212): 0.0062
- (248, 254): 0.0053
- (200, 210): 0.0062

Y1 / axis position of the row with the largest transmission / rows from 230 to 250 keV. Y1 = 245.0 keV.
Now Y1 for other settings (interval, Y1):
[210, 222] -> 211.0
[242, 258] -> 245.0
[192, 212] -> 207.0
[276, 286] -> 281.0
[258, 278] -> 259.0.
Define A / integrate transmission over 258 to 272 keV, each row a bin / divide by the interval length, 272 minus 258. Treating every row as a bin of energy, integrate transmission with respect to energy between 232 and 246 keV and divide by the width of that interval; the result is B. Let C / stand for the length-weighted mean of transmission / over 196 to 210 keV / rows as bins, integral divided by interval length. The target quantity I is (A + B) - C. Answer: 189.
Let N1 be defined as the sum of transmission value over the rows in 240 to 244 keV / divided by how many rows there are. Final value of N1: 183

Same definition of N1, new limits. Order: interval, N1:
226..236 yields 165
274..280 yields 179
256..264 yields 182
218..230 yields 164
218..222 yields 163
